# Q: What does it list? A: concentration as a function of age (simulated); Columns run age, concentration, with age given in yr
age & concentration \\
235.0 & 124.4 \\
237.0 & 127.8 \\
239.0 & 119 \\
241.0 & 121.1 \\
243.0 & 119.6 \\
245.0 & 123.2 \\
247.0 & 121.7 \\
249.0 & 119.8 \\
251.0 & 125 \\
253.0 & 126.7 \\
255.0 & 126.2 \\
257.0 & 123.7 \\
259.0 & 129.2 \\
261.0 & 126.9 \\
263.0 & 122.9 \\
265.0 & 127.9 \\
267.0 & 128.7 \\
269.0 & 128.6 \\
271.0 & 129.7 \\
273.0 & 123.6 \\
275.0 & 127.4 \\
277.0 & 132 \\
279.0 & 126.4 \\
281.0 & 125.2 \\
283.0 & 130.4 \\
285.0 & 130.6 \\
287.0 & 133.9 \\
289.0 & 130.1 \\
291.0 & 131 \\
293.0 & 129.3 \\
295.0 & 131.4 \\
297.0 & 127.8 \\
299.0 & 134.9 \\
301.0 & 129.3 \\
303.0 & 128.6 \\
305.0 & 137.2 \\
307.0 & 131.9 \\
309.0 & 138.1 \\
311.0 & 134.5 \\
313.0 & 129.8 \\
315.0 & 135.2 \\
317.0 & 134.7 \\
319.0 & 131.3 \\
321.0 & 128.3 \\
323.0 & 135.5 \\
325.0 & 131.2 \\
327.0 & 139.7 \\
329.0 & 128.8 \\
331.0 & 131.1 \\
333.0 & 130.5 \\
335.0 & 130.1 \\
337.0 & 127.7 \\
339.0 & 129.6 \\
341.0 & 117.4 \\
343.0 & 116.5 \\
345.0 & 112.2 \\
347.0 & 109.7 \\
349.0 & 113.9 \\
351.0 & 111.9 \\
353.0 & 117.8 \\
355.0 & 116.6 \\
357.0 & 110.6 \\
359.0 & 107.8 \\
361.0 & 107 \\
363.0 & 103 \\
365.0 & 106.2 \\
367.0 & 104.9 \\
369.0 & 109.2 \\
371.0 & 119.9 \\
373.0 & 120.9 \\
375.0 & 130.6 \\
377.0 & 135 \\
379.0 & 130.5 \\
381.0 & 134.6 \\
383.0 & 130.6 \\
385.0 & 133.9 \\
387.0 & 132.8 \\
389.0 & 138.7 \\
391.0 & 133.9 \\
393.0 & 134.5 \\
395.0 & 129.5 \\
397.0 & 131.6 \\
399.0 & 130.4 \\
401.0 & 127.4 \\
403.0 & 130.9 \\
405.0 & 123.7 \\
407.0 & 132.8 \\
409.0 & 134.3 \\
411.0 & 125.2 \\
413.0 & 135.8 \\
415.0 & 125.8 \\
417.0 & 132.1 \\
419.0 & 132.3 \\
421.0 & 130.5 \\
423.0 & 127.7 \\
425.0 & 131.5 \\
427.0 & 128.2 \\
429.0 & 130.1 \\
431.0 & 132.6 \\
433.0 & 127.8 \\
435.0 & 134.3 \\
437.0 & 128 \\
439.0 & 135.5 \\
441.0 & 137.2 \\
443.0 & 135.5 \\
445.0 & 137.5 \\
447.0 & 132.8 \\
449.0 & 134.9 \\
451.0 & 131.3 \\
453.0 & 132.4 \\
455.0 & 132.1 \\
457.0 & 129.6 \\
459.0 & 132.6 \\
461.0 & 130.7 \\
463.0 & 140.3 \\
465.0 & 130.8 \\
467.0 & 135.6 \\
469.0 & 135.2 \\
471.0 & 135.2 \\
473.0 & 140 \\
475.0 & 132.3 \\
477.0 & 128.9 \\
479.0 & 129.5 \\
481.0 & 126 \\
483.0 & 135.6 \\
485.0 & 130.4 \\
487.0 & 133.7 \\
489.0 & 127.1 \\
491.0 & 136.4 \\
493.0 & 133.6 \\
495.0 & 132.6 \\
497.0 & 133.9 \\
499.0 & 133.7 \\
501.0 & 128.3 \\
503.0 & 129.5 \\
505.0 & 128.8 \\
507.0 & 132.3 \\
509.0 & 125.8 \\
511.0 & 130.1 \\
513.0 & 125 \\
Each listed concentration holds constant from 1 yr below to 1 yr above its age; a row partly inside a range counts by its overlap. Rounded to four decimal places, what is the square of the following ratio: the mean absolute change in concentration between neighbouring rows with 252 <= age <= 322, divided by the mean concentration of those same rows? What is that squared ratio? 0.0007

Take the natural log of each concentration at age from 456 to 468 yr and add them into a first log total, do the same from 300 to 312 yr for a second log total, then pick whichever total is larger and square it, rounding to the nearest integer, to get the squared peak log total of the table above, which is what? 862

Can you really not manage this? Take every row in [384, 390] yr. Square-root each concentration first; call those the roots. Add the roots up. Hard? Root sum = 34.9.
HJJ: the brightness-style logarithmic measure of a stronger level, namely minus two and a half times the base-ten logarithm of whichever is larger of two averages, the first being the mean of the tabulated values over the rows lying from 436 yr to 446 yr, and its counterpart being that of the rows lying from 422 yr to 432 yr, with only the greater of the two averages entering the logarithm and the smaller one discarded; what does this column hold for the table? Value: -5.324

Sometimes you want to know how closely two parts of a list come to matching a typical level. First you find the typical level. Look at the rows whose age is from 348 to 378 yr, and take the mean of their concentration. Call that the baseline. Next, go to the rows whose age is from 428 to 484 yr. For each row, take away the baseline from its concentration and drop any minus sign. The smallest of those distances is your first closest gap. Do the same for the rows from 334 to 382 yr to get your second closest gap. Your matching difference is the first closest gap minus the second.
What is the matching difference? 11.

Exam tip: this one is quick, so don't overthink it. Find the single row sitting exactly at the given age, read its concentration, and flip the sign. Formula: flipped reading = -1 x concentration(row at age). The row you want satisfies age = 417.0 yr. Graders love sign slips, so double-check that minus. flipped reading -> -132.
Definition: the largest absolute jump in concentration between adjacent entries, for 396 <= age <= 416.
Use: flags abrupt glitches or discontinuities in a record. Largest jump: 10.6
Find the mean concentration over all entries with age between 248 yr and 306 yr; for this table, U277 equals 128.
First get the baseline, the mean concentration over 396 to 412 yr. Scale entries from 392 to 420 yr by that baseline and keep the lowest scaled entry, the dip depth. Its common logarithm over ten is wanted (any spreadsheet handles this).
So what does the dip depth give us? -0.0020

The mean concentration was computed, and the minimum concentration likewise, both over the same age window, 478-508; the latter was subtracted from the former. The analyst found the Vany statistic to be 5.4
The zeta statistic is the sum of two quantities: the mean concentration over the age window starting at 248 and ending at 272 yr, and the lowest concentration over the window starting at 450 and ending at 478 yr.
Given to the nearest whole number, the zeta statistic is 255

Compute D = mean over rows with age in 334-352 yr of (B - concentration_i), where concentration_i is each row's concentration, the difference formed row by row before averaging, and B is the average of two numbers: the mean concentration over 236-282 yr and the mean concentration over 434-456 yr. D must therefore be 11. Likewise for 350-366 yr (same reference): 19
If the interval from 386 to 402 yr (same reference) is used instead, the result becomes -3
